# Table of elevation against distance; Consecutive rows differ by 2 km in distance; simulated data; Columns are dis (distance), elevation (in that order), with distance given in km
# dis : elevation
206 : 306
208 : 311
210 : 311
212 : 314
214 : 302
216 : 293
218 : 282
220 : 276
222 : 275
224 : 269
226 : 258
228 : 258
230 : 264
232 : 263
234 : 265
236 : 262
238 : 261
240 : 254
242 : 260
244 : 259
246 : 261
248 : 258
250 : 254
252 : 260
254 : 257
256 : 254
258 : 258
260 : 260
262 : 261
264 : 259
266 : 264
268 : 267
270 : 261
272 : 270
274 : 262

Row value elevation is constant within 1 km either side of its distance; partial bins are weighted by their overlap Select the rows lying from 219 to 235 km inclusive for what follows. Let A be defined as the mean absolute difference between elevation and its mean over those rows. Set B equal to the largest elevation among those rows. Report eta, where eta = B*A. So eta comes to 1518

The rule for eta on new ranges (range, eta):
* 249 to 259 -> 541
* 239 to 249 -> 501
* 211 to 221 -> 3668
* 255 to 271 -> 734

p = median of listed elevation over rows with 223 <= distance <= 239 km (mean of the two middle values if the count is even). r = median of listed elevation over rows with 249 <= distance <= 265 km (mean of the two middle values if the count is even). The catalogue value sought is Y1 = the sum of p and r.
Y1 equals 521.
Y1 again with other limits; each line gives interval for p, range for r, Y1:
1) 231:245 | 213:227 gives 537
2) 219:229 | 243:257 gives 527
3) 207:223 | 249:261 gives 555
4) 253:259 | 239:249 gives 516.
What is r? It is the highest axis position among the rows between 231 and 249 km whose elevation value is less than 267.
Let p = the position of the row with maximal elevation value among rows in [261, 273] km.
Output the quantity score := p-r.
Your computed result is 24 km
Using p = 272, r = 248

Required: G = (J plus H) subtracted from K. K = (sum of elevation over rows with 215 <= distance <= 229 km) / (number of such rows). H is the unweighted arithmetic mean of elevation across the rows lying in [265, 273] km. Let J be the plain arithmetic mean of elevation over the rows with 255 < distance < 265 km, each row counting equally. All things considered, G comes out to -251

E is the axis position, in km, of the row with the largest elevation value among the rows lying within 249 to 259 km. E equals 252 km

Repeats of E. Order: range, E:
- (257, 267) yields 266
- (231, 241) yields 234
